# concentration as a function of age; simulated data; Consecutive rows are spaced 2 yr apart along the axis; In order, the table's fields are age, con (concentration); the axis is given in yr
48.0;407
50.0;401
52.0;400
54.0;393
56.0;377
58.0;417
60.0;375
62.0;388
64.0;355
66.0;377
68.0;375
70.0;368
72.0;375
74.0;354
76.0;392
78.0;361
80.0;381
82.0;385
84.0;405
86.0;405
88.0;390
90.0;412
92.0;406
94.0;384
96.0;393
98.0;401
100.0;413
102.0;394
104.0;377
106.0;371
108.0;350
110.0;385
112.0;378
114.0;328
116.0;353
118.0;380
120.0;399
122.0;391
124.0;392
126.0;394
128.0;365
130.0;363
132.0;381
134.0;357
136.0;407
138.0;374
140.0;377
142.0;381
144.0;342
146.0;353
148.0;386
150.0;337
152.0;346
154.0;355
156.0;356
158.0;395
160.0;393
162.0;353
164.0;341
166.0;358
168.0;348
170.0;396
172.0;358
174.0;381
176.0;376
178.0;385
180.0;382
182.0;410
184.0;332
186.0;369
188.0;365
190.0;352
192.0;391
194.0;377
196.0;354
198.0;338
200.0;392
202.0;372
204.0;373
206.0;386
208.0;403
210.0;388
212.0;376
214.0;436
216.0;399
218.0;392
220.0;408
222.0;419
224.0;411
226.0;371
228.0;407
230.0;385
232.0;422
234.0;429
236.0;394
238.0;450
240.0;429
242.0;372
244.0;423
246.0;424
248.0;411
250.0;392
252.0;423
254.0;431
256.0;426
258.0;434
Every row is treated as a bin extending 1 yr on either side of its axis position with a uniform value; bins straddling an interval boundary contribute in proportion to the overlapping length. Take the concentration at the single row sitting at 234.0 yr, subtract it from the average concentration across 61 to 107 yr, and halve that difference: -22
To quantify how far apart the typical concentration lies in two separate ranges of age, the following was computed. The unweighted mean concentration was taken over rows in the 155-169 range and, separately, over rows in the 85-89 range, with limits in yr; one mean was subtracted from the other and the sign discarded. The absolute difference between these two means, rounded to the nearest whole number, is 34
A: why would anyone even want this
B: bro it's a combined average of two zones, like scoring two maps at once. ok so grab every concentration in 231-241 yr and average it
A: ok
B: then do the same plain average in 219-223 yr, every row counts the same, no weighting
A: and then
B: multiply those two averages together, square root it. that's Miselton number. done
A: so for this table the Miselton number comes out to 419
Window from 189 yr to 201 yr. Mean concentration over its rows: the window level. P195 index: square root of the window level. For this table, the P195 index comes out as 19.2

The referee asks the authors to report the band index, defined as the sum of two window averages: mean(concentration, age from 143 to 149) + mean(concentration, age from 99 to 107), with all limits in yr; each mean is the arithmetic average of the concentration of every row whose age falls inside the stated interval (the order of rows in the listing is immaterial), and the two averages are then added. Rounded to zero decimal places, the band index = 749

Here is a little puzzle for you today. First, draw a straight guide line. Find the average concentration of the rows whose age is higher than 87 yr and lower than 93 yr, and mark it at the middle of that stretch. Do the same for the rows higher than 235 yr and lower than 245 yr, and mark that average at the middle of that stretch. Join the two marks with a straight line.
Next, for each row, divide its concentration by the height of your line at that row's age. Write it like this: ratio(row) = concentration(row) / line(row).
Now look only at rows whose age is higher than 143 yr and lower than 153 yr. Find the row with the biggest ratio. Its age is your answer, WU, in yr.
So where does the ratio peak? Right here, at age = 148.0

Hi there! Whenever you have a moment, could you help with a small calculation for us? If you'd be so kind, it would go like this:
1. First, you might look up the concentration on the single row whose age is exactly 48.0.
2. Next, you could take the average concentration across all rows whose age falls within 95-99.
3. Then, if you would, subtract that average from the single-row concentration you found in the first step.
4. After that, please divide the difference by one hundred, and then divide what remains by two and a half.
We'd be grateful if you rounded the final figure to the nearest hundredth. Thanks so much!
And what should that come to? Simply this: 0.04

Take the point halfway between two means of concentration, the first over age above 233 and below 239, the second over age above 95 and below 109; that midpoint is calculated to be 405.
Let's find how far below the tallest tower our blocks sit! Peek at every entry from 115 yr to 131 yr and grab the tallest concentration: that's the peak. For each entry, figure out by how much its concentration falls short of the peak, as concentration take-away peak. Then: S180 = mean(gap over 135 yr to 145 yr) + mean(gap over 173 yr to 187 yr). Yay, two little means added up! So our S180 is -45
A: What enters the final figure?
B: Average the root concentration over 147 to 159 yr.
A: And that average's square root 4.36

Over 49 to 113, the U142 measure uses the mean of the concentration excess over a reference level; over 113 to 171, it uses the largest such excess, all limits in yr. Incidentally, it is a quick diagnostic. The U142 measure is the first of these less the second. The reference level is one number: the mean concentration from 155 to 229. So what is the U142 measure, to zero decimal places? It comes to -21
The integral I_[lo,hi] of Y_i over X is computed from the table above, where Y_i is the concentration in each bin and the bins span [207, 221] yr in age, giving 5604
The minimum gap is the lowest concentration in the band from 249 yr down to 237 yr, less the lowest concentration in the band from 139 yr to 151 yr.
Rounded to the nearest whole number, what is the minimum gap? 35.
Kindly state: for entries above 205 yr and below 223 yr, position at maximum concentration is 214.0 yr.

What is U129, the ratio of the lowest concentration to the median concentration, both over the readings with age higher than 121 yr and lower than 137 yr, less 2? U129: -1.08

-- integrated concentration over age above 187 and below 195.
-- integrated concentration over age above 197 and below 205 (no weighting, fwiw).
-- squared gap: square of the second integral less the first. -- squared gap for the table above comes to 400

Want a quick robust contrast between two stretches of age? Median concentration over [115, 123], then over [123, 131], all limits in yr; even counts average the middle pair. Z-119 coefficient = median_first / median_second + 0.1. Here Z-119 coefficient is 1.118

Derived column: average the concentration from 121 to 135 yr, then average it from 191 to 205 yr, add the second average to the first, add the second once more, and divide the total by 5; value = 224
